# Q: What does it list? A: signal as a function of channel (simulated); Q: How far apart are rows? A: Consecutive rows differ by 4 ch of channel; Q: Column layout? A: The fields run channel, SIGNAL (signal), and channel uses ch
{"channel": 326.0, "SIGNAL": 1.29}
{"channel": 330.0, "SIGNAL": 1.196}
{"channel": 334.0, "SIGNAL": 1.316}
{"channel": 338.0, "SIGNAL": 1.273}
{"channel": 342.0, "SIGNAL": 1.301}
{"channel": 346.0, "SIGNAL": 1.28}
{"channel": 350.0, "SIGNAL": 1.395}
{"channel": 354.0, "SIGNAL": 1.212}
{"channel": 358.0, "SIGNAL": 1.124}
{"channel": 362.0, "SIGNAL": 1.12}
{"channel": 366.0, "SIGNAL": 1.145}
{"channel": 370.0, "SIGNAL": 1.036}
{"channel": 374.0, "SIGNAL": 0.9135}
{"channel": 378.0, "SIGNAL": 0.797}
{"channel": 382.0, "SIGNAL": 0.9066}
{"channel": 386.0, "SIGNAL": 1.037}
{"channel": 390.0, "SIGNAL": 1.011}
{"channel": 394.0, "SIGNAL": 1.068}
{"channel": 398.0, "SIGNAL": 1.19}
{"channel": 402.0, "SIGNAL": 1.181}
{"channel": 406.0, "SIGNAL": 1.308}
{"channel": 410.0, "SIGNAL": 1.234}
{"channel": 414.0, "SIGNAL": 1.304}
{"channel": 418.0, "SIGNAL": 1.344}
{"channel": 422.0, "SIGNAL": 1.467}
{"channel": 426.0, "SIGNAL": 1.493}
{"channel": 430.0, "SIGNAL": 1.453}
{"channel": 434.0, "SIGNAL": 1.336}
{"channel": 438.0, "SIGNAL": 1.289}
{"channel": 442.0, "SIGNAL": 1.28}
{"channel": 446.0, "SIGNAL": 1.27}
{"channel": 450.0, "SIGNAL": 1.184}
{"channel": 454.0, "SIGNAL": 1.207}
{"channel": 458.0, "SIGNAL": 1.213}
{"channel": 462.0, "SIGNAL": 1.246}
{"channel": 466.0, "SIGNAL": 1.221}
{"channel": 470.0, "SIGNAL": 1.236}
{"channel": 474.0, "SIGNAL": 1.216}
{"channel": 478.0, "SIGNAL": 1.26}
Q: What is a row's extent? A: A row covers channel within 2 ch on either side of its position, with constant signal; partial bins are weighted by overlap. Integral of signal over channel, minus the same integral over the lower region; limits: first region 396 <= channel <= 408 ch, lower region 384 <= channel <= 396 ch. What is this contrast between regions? 2.3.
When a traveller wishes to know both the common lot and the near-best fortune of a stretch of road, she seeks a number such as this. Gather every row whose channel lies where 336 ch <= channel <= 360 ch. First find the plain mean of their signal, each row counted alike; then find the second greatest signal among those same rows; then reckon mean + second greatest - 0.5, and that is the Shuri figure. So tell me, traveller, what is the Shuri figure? 2.07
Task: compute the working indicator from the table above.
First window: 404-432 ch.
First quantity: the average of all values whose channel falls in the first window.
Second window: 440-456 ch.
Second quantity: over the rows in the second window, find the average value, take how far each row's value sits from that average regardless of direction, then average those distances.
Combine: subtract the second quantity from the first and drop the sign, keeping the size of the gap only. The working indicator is 1.33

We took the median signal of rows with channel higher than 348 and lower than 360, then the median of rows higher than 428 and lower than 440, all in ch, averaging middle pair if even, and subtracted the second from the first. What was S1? -0.12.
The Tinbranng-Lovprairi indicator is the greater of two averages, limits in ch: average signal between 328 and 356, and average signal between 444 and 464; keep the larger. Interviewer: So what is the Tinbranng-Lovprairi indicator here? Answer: 1.28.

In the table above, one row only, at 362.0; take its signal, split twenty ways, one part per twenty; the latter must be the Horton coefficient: 0.056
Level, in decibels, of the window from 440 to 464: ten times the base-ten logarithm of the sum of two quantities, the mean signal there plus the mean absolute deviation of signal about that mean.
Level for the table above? 1.0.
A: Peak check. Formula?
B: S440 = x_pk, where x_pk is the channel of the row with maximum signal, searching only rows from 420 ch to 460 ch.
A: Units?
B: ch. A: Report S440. 426.0 ch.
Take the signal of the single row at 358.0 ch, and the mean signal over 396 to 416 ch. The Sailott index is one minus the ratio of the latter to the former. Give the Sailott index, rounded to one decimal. -0.1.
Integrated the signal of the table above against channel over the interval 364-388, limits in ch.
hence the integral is 23.3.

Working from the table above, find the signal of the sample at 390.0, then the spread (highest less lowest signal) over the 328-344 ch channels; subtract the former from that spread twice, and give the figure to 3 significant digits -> -1.90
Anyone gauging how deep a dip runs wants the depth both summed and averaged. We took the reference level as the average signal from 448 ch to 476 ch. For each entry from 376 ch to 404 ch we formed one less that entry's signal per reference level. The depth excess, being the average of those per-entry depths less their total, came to -0.9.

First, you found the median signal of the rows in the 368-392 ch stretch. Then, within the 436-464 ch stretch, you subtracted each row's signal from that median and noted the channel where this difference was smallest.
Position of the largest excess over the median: 438.0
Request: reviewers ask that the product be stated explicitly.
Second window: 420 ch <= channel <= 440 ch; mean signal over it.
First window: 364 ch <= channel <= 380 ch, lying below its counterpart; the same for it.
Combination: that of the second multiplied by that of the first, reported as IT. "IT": 1.37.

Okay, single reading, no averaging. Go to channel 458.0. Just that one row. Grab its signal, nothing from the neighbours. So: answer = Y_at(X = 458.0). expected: 1.213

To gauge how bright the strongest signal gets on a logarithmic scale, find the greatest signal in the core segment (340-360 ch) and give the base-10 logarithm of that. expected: 0.14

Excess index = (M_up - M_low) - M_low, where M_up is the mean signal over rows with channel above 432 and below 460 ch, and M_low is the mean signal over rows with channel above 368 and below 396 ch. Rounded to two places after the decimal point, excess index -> -0.68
